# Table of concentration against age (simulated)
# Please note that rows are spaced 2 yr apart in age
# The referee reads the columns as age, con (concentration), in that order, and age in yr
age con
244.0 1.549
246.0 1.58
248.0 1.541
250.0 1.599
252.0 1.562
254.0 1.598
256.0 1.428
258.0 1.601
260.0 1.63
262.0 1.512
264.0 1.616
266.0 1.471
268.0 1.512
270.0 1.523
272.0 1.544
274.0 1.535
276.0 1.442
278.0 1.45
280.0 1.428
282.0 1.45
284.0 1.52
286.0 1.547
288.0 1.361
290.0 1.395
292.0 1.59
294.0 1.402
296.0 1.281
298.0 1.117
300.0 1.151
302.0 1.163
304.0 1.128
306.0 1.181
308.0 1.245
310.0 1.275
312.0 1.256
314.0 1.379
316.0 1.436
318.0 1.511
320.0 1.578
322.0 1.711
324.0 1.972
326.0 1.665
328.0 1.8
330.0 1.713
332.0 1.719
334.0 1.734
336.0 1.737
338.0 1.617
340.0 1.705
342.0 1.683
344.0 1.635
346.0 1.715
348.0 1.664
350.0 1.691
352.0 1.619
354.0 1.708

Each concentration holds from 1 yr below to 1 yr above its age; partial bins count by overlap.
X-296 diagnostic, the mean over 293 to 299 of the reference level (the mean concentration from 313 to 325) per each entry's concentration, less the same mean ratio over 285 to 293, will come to 0.18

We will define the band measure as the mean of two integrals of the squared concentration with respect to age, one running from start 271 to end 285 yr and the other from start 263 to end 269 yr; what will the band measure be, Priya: 22.4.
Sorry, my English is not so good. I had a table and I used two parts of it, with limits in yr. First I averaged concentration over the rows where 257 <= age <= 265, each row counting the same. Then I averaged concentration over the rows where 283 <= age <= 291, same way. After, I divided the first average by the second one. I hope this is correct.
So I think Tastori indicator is 1.1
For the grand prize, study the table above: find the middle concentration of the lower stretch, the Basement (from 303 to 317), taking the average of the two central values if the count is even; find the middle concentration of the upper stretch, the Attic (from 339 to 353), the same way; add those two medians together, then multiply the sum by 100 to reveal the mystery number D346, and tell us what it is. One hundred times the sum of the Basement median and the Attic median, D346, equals 294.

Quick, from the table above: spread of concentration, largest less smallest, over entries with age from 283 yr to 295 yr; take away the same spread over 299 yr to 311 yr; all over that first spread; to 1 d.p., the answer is 0.4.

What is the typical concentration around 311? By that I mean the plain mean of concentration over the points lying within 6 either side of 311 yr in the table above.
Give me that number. 1.30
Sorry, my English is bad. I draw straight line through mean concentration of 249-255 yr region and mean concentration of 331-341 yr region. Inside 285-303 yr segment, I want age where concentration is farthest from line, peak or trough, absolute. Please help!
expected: 298.0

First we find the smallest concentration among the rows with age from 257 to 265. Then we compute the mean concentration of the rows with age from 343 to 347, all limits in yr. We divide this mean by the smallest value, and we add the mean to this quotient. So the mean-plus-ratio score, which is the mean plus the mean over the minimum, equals 2.8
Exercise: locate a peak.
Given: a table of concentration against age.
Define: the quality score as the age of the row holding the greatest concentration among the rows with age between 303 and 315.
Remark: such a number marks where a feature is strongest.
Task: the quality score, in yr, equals 314.0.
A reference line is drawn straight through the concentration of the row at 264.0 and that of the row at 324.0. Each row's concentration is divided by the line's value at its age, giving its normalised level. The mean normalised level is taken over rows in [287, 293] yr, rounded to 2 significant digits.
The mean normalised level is 0.82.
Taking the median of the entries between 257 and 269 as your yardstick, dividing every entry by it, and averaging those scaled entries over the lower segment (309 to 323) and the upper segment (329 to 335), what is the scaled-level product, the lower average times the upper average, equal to 1.03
